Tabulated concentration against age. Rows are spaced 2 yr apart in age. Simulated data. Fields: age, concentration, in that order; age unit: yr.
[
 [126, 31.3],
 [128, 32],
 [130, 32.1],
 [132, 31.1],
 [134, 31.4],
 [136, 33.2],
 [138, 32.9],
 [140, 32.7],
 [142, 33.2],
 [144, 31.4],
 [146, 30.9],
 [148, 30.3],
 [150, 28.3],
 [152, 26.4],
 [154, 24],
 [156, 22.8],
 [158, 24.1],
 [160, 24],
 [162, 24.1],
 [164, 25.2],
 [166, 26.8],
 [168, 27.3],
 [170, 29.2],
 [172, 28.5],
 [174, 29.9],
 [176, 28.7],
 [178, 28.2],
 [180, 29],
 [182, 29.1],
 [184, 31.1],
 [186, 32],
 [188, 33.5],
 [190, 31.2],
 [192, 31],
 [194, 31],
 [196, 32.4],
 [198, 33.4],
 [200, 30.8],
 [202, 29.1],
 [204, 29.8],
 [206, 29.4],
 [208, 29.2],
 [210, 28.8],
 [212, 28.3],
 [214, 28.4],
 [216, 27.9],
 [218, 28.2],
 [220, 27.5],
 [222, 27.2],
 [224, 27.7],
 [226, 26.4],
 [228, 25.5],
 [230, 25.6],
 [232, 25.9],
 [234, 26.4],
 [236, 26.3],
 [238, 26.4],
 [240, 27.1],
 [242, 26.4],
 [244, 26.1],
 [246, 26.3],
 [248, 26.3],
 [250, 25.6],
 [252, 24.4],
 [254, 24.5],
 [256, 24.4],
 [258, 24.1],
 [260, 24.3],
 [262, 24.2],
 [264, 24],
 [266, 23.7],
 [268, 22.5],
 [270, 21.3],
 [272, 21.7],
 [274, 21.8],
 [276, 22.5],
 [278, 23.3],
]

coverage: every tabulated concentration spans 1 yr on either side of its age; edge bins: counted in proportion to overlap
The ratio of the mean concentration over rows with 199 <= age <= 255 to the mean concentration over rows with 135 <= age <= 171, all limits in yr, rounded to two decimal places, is 0.97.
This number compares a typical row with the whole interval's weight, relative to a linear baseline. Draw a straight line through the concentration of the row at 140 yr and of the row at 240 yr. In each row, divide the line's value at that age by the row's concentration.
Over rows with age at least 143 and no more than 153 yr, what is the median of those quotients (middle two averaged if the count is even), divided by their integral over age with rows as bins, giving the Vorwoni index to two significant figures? 0.097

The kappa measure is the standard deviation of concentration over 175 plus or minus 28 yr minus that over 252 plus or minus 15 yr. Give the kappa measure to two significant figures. 1.9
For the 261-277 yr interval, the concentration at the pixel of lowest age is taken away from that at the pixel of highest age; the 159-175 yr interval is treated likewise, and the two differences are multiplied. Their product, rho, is -10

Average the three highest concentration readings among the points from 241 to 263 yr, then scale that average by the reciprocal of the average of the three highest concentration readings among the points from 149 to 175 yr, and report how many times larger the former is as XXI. 0.90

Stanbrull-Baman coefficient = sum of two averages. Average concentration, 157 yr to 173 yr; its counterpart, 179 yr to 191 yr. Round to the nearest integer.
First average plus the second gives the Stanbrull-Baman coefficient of 57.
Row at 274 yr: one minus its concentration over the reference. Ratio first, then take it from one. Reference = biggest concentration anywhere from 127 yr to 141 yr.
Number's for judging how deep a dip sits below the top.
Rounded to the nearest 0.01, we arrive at 0.34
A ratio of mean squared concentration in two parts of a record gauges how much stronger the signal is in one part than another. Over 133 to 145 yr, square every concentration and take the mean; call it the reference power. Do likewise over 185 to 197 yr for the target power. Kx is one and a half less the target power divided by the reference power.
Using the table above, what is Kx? 0.54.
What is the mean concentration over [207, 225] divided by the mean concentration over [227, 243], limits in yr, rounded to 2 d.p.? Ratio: 1.07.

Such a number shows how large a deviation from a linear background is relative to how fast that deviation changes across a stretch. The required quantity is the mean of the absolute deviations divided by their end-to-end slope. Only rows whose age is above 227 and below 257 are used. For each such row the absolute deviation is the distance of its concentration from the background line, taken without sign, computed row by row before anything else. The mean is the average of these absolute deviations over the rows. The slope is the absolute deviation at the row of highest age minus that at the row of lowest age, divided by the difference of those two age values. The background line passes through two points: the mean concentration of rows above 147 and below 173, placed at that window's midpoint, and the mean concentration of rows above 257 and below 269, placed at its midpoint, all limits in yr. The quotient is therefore -97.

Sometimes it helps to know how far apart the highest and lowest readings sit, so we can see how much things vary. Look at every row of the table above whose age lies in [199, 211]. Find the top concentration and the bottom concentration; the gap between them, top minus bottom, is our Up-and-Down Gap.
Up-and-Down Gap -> 2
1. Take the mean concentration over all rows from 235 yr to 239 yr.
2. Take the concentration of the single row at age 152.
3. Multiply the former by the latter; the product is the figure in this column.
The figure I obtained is 696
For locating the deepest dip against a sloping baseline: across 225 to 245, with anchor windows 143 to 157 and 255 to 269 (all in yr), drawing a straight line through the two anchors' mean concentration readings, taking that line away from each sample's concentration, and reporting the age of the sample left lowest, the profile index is 228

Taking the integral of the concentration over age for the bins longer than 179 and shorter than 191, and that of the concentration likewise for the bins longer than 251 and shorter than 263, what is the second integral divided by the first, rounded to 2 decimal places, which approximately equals 0.78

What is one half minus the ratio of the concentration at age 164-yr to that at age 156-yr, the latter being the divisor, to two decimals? -0.61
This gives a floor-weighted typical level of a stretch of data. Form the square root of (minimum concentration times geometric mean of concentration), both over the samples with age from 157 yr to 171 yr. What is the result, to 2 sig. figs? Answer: 25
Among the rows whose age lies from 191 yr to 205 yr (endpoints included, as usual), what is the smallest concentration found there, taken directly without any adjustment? 29.1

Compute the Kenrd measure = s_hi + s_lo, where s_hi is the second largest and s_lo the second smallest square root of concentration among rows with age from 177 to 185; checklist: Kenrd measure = 10.8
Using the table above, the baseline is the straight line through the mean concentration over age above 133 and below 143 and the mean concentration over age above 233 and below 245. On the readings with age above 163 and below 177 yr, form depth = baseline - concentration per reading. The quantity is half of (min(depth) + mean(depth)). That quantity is 1.7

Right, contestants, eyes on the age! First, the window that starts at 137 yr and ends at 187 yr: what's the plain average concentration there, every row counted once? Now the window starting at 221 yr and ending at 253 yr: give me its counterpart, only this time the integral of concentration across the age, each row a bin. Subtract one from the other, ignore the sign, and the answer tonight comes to 811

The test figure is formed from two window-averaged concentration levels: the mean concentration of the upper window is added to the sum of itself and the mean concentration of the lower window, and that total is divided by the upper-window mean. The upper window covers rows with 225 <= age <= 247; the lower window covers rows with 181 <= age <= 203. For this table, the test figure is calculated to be 3.19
